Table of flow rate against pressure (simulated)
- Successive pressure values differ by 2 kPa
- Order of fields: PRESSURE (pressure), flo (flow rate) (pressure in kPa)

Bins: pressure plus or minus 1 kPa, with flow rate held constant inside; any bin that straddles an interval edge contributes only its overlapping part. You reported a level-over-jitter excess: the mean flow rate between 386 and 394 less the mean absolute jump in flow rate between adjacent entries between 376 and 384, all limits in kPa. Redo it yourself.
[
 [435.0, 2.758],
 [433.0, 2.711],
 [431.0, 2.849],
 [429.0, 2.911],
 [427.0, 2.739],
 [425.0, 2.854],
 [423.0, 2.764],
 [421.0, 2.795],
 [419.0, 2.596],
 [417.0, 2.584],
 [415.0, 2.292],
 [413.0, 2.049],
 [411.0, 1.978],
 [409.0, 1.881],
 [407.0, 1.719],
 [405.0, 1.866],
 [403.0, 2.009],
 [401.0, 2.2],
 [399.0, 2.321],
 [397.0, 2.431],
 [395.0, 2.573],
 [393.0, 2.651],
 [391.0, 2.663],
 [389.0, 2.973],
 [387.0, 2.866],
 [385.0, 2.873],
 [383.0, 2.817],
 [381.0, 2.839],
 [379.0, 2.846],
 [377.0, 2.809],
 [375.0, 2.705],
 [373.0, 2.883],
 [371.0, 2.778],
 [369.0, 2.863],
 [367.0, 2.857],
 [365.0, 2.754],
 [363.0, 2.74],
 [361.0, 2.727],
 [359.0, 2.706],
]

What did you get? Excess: 2.8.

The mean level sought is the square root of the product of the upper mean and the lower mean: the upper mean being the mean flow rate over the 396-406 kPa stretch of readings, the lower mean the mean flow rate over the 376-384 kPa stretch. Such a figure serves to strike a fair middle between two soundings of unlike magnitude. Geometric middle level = 2.5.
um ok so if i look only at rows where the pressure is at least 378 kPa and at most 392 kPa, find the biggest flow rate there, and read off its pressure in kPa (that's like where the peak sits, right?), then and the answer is 389.0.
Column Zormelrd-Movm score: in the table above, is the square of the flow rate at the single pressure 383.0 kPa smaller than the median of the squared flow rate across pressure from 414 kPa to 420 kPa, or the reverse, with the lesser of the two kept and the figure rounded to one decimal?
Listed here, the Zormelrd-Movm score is 6.7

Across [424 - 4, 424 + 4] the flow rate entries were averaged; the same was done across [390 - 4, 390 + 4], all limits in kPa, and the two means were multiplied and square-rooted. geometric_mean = 2.79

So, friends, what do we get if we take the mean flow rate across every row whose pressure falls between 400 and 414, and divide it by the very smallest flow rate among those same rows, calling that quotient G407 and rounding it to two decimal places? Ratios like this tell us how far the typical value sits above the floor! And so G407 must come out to 1.14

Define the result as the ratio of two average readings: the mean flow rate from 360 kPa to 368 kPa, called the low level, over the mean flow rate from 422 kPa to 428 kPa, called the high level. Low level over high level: 0.99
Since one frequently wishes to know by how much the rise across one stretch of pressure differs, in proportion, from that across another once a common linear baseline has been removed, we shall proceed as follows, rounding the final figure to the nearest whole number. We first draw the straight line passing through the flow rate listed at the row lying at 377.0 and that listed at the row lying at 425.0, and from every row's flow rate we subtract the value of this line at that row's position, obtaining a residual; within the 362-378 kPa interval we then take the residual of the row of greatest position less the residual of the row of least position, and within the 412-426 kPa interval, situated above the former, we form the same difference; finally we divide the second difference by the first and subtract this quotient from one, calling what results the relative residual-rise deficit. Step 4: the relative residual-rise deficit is -13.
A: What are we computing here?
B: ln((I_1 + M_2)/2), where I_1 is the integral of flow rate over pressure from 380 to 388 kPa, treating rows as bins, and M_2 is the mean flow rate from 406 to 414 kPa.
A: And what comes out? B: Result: 2.51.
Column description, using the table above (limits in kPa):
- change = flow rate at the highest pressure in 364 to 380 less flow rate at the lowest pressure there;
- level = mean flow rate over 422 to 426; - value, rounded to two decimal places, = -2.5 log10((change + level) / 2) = -0.40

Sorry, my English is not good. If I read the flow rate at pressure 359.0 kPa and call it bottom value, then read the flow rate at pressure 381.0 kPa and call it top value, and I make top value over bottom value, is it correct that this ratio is 1.05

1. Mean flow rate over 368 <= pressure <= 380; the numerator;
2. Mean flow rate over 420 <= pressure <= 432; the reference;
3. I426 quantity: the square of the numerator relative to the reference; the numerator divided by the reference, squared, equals 1.00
